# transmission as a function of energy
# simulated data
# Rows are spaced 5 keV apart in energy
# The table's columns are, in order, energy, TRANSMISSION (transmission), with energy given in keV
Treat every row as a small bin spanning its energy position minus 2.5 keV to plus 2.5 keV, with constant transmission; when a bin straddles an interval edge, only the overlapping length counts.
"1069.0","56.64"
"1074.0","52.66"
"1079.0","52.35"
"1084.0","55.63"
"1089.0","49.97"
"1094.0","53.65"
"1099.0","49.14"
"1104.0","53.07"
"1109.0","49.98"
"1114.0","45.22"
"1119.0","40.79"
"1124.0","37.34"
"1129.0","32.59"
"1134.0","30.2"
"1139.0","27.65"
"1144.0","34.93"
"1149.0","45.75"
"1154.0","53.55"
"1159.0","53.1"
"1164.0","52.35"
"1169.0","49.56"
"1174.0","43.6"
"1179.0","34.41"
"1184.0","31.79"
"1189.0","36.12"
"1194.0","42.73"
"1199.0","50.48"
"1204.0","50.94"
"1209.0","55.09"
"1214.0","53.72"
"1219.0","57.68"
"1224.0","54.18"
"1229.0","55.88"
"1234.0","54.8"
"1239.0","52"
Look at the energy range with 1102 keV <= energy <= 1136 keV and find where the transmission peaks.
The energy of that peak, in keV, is 1104.0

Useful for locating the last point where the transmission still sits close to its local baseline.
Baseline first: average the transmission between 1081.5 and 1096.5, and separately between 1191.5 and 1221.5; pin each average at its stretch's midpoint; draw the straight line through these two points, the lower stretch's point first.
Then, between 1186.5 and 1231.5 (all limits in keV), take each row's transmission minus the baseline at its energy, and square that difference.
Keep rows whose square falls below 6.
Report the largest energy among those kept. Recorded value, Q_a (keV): 1214.0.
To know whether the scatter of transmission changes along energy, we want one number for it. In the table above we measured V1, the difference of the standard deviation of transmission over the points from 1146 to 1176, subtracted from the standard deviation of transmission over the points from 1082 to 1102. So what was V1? -1.1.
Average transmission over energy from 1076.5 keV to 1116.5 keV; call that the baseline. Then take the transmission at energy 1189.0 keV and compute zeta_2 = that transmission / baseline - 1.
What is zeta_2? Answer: -0.29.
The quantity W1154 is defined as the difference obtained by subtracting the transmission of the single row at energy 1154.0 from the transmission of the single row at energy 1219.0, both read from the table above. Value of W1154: 4.1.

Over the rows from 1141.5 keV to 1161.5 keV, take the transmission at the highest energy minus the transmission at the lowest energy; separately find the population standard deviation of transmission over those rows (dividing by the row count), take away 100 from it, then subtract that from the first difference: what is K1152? 111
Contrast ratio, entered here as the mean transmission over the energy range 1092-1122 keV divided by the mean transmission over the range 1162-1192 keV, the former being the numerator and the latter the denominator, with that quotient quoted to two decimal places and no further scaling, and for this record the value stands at 1.18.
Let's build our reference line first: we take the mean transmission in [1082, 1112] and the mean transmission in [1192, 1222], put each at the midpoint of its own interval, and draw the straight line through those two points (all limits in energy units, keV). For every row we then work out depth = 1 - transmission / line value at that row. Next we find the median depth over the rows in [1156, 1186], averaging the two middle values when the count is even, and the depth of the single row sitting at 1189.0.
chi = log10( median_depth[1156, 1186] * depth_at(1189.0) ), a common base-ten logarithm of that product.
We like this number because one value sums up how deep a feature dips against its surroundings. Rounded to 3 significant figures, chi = -1.51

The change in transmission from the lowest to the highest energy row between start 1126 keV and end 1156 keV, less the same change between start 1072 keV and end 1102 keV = 24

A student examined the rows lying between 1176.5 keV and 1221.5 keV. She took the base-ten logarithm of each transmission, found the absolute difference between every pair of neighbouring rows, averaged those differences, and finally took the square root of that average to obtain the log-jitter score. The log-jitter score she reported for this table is 0.198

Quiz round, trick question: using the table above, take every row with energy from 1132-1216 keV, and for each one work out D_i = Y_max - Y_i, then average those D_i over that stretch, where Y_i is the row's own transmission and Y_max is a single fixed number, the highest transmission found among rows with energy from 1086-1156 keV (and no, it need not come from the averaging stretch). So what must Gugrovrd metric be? 10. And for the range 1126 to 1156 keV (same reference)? 16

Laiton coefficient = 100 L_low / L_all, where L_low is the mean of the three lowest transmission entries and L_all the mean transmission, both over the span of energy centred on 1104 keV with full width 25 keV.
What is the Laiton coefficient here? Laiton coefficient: 96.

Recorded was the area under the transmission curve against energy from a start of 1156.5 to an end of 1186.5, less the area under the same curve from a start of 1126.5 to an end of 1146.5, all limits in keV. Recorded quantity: 697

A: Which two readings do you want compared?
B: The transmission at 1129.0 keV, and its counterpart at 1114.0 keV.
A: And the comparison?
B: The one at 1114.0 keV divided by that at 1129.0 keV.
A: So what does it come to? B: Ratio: 1.39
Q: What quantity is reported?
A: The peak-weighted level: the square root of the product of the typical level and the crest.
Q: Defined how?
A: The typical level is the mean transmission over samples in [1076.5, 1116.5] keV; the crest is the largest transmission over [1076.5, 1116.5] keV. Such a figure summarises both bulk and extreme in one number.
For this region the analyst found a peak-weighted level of 53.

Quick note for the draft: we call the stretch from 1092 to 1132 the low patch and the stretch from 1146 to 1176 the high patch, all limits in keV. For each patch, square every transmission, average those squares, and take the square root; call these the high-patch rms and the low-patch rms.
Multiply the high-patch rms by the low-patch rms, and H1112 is 2280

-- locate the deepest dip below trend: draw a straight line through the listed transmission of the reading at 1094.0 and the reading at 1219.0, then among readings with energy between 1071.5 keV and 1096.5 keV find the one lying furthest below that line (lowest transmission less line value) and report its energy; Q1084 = 1089.0 keV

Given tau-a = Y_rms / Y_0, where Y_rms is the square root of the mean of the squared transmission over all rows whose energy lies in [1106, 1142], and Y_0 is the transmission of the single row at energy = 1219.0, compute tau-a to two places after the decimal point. 0.67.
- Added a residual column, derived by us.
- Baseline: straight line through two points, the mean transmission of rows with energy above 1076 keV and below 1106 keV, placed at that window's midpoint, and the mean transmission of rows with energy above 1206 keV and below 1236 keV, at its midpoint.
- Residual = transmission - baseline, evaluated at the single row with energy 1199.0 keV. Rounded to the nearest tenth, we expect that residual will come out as -4.2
